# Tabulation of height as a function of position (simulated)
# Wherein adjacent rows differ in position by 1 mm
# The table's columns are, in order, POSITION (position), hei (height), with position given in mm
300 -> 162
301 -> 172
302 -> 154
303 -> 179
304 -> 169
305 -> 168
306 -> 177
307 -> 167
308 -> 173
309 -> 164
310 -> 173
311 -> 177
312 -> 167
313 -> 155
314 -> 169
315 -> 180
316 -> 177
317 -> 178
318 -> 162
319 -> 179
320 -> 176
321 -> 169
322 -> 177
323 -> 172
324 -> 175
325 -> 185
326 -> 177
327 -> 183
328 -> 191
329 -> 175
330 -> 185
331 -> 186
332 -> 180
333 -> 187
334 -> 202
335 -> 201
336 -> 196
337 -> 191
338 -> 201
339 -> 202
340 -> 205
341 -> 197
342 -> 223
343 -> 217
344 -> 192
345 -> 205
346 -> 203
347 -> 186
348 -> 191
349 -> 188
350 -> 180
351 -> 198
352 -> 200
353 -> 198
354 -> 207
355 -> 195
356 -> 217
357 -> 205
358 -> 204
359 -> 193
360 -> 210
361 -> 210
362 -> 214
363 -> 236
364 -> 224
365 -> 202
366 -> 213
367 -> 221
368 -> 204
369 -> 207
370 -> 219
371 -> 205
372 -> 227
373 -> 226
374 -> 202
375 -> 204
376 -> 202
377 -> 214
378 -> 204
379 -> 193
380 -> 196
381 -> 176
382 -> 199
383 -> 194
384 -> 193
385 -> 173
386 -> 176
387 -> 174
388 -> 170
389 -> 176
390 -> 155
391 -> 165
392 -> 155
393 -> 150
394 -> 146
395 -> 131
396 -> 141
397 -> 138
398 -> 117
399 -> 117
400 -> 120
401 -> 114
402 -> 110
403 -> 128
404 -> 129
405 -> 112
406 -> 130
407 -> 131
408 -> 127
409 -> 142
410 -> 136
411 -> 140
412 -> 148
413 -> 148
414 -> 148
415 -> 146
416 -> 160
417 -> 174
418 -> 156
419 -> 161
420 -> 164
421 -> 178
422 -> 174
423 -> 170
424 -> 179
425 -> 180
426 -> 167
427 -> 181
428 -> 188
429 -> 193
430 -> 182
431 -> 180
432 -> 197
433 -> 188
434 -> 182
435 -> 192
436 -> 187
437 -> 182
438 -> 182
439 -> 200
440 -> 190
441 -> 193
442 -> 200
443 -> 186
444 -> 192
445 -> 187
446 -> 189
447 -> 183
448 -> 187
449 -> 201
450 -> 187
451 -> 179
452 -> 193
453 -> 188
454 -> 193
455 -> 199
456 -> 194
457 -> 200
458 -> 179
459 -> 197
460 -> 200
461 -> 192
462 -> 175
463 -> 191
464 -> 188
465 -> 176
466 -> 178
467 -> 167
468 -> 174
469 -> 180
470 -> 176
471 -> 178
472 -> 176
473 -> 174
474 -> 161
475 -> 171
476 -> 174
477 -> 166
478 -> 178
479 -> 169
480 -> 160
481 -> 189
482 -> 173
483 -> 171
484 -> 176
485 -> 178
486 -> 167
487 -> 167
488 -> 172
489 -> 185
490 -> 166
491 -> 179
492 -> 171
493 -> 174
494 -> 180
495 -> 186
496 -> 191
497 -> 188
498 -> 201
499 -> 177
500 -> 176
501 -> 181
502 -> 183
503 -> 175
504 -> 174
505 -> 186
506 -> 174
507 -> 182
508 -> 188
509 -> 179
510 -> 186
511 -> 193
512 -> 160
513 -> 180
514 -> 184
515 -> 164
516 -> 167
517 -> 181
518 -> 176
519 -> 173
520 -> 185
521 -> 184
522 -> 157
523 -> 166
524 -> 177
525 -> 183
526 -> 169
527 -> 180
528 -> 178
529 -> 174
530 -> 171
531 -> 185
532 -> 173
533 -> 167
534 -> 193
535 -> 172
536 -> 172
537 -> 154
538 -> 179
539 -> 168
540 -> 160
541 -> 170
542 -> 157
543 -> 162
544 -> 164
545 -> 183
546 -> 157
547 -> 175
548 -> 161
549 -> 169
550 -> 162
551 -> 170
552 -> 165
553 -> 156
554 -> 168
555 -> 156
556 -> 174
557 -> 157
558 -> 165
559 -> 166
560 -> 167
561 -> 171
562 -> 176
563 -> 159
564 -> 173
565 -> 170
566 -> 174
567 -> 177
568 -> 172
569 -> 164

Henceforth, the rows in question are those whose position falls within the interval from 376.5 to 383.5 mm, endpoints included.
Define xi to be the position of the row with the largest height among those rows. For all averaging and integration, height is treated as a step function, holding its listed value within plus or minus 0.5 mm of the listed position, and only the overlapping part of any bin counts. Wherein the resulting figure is 377 mm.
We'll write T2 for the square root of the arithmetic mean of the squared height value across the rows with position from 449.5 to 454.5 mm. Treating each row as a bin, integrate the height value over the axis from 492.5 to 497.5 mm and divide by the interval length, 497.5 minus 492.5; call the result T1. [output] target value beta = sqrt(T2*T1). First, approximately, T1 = 184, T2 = 188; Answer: 185.9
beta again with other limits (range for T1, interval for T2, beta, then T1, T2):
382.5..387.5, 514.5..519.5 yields 177.1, 182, 172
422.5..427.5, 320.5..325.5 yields 175.5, 175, 176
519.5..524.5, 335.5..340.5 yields 186.0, 174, 199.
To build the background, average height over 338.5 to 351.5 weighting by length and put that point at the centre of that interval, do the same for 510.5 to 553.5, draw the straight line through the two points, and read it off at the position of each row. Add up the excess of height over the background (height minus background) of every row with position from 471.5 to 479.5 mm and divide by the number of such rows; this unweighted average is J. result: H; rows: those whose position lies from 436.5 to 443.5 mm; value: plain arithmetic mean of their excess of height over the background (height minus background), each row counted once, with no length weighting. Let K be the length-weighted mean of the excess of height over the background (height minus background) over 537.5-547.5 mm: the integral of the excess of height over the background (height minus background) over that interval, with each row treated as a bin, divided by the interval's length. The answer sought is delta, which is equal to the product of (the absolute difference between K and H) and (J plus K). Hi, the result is -88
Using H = 5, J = -9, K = -2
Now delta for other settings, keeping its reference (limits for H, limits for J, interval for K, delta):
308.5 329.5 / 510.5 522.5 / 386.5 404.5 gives -1092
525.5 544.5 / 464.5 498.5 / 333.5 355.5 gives 0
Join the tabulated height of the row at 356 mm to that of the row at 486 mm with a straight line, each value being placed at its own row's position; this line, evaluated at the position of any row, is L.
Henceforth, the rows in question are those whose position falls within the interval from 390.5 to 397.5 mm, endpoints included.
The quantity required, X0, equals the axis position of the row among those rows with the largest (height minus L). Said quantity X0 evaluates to 391 mm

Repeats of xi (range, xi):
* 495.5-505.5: 498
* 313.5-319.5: 315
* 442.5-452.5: 449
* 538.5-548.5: 545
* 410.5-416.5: 416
